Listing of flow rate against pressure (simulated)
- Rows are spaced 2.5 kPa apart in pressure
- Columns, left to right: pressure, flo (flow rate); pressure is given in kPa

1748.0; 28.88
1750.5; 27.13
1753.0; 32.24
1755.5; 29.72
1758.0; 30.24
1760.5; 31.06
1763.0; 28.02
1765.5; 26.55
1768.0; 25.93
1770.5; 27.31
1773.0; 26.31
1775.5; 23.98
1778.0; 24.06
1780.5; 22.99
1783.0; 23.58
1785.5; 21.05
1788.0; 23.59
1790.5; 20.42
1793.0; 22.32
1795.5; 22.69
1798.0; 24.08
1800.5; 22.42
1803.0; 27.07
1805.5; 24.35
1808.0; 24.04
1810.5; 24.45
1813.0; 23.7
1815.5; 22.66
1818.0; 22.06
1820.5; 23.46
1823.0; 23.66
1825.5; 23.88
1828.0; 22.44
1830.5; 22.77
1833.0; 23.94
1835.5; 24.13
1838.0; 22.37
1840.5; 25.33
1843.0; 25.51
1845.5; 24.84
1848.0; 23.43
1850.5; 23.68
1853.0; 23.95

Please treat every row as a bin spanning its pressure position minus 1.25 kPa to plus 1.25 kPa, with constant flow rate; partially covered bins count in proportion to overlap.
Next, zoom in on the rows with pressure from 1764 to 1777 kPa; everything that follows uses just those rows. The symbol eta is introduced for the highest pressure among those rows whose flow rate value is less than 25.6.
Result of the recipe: 1775.5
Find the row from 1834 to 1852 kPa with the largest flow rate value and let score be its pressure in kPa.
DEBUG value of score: 1843.0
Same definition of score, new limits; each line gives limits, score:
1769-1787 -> 1770.5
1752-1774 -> 1753.0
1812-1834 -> 1833.0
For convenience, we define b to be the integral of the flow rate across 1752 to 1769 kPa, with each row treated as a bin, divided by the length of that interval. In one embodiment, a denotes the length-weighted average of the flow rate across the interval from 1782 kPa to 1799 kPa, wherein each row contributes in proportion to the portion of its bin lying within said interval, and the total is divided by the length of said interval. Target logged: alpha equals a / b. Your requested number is 0.77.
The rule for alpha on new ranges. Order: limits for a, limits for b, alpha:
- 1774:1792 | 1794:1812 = 0.95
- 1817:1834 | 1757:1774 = 0.83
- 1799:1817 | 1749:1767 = 0.82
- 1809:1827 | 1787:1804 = 1.01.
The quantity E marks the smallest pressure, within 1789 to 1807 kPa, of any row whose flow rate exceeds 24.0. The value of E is 1798.0 kPa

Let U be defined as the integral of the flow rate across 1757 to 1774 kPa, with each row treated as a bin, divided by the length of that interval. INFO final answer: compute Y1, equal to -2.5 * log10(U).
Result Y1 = -3.61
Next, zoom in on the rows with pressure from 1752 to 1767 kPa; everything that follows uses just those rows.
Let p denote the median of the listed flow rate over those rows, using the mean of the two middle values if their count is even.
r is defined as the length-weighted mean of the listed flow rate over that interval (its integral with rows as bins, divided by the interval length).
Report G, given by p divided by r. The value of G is 1.02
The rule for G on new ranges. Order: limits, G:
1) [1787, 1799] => 1.01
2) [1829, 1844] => 1.00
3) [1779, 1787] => 1.02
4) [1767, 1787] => 0.99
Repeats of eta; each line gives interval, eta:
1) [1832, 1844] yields 1843.0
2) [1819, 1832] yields 1830.5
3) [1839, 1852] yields 1850.5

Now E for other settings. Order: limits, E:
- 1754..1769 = 1755.5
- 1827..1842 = 1835.5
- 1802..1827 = 1803.0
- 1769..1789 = 1770.5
